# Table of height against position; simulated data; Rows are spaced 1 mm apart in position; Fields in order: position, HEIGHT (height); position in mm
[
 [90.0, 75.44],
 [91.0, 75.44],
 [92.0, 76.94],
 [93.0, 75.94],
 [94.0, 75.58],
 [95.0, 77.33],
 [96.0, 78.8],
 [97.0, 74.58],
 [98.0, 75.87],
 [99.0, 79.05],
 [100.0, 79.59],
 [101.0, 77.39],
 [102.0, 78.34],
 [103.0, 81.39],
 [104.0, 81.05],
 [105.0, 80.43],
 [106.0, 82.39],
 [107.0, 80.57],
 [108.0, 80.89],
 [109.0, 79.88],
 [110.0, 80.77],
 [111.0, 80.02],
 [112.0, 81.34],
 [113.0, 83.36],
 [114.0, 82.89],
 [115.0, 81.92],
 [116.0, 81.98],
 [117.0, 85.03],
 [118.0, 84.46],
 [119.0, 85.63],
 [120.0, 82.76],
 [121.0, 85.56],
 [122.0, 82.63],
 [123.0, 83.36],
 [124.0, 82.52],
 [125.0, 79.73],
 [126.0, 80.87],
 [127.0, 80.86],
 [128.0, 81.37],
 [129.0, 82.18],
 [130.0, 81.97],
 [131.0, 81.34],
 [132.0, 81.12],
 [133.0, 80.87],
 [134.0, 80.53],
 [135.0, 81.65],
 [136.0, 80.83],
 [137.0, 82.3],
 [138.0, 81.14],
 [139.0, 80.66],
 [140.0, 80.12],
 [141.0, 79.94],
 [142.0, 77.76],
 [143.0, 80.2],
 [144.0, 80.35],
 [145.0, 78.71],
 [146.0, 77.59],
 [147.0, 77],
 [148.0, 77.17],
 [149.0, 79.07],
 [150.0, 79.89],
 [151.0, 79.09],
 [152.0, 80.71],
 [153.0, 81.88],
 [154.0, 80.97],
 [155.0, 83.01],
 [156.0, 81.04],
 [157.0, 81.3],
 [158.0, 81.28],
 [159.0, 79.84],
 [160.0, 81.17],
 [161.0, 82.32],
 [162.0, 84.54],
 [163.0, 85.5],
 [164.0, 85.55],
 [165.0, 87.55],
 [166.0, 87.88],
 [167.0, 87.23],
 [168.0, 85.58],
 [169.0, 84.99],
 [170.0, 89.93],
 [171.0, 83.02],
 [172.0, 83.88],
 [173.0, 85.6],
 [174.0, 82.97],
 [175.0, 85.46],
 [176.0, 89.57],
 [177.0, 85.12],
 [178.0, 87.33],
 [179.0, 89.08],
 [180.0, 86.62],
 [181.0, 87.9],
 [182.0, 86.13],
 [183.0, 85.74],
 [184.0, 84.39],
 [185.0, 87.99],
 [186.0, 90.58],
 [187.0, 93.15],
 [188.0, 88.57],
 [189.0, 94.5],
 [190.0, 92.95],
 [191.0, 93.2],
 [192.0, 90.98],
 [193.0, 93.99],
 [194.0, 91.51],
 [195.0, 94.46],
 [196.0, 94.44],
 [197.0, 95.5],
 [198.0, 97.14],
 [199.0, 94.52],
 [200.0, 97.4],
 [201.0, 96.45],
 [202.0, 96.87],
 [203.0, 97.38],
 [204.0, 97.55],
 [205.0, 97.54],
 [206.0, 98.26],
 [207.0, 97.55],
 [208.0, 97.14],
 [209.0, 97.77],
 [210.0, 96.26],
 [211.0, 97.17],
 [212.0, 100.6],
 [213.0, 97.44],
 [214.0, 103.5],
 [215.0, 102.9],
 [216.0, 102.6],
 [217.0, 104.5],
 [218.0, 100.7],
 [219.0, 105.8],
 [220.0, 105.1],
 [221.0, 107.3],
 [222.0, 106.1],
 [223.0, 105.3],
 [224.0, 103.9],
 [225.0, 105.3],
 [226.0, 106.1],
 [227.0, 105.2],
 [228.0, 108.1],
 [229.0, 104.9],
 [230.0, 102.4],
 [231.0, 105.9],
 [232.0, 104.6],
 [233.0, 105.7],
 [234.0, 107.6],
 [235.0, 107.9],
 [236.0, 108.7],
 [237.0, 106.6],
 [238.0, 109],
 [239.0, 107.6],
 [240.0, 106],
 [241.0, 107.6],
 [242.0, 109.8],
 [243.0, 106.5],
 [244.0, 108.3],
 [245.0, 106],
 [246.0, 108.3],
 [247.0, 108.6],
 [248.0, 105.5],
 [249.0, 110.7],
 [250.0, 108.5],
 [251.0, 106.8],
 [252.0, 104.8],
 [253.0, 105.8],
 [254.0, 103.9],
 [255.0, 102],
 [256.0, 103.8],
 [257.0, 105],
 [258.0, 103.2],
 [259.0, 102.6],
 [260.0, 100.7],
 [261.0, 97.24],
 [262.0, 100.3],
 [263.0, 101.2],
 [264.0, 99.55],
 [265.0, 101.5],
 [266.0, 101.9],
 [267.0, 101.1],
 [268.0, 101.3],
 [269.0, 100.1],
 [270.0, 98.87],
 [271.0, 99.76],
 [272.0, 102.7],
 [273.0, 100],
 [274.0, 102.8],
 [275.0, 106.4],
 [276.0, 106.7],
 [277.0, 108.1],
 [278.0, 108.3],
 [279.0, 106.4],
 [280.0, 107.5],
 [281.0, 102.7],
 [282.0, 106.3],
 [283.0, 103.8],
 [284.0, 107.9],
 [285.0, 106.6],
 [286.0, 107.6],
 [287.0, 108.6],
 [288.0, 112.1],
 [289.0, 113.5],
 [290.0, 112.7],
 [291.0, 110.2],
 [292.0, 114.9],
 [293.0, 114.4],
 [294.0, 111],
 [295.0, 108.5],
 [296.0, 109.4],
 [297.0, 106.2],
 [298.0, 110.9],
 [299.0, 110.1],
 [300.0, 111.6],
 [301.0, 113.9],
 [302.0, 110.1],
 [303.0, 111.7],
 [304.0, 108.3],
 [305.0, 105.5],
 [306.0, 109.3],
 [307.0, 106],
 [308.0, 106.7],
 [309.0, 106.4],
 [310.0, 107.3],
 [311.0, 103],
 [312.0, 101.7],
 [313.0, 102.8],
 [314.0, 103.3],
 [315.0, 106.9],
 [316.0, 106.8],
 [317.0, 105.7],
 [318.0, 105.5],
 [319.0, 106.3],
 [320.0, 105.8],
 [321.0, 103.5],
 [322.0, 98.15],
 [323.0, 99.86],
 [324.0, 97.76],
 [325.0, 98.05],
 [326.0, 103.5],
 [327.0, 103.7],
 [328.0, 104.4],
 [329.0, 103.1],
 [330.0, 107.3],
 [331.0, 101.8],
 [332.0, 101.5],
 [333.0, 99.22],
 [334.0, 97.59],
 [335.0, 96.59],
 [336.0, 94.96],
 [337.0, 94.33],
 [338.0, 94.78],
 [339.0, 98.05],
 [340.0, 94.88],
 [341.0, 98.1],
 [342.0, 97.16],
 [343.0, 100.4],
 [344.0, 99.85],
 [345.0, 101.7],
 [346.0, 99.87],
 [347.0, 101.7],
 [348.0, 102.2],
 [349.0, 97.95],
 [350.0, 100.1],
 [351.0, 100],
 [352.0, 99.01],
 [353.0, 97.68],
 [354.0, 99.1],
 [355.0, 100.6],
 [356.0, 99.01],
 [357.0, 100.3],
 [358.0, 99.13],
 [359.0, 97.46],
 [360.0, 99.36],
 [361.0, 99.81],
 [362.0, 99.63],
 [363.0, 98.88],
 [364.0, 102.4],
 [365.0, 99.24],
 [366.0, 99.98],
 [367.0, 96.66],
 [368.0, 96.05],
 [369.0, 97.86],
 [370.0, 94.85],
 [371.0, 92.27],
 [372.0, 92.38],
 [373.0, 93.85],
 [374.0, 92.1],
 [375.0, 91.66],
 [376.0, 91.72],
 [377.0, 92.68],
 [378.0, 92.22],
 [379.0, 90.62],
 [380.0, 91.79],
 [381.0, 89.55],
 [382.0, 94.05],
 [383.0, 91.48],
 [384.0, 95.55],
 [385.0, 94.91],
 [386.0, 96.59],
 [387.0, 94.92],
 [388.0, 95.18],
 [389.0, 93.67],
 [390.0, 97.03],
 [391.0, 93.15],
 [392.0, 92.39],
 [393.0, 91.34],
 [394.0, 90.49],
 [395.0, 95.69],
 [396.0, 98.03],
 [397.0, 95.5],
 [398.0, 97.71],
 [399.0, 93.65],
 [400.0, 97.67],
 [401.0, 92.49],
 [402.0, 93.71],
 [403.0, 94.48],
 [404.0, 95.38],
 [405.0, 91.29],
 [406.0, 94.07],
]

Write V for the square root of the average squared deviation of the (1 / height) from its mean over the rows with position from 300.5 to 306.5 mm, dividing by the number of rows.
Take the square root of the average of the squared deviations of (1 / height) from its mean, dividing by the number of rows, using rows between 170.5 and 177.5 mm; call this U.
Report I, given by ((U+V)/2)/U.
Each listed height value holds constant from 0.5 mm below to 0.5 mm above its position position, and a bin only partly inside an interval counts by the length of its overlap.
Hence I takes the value 0.89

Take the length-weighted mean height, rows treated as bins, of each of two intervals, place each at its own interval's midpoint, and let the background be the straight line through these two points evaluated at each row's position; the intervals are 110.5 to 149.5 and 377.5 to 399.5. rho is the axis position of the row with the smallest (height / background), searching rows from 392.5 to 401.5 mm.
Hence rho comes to 394.0 mm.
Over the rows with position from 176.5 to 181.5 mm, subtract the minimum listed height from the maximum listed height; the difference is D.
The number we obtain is 4.0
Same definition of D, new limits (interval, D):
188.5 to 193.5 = 3.5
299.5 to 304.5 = 5.6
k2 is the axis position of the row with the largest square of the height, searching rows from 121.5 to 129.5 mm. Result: 123.0 mm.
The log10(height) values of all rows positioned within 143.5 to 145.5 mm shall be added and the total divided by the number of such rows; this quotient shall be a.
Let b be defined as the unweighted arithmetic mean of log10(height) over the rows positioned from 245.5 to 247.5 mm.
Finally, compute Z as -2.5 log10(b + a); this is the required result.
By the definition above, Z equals -1.49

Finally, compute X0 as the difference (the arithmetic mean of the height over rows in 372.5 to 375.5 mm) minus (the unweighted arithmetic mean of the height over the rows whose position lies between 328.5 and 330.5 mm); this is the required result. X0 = -13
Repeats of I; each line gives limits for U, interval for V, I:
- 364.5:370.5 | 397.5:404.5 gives 1.05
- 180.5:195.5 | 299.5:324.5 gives 0.93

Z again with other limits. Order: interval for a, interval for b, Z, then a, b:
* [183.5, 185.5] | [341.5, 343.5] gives -1.49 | 1.94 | 1.995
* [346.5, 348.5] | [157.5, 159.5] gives -1.48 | 2.01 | 1.906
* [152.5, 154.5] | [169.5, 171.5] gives -1.46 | 1.91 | 1.937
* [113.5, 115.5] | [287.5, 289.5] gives -1.50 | 1.92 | 2.052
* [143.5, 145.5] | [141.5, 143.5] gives -1.45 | 1.90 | 1.897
